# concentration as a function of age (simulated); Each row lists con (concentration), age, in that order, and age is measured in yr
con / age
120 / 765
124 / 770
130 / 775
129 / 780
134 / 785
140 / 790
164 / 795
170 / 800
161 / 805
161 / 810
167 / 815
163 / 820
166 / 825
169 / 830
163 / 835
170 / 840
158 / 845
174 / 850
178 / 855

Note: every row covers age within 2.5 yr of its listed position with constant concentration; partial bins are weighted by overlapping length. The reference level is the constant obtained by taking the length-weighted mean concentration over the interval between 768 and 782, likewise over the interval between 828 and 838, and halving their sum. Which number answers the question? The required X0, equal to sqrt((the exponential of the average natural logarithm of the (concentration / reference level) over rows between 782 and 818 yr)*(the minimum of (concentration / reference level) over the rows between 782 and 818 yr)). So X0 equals 0.98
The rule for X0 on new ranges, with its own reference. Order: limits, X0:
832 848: 1.09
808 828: 1.11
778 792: 0.90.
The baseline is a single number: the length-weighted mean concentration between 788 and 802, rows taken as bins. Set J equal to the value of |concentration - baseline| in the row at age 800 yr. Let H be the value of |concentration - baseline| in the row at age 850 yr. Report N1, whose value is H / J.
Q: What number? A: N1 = 1.3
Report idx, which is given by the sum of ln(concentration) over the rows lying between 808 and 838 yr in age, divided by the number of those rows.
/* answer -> 5.10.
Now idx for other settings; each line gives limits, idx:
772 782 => 4.86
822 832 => 5.12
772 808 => 4.98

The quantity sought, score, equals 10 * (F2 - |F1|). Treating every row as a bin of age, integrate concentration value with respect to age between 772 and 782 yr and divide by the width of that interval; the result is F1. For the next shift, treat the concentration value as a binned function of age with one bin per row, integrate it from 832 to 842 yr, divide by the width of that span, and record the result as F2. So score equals 372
